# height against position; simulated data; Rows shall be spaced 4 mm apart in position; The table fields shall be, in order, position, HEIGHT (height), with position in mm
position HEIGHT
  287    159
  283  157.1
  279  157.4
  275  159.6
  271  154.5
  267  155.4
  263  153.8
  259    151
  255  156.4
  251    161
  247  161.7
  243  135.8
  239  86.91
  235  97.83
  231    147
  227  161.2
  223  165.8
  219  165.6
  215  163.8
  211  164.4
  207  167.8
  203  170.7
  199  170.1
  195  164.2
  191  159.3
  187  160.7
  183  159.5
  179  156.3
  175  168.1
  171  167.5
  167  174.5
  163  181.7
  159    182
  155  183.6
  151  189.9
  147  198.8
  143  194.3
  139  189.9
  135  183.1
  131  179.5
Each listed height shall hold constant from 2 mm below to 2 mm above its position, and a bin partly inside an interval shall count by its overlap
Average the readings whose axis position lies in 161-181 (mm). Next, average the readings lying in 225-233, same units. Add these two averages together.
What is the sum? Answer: 324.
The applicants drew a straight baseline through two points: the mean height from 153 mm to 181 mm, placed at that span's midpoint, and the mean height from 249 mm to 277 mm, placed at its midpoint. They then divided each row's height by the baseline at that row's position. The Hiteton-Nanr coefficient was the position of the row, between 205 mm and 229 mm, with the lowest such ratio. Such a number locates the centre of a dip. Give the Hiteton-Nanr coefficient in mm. 227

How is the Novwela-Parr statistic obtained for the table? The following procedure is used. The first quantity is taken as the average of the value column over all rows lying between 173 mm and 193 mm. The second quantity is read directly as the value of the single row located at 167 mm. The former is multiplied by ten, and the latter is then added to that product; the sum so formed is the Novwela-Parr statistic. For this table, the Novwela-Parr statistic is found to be 1782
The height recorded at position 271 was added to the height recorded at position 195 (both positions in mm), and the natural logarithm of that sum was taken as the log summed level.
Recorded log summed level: 5.76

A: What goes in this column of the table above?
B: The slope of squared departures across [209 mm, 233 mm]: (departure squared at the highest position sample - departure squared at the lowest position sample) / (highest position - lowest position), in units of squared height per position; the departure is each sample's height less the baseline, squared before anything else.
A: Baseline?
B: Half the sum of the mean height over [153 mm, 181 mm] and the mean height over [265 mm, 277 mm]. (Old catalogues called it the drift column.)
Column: 16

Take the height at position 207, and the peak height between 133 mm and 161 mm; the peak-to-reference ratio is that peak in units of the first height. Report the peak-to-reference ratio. 1.18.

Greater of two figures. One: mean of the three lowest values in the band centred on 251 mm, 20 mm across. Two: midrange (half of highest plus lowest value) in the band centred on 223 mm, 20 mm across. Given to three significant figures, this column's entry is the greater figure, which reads 156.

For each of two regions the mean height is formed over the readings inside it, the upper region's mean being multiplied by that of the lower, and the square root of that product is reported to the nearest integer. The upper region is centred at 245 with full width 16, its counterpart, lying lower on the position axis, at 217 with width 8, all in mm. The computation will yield 150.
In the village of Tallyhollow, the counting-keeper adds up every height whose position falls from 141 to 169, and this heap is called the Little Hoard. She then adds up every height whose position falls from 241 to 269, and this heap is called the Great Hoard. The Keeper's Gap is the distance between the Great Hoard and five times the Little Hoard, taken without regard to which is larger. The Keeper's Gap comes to 5449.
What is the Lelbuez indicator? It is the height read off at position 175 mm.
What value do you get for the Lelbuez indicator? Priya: 168.1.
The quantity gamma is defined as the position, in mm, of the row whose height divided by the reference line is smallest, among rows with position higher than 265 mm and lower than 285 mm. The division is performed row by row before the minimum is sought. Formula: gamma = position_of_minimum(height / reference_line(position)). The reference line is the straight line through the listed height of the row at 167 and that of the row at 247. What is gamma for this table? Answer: 271 mm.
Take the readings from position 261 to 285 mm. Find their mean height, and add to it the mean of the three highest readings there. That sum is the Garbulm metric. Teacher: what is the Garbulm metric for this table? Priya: 314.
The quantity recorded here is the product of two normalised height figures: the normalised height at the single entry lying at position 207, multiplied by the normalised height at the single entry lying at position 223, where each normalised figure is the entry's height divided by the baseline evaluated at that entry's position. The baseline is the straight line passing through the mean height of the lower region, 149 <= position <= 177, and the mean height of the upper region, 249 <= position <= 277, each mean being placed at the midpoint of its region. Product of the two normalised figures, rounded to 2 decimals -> 1.00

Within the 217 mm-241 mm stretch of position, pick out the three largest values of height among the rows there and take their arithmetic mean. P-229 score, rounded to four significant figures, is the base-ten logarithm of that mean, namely 2.215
